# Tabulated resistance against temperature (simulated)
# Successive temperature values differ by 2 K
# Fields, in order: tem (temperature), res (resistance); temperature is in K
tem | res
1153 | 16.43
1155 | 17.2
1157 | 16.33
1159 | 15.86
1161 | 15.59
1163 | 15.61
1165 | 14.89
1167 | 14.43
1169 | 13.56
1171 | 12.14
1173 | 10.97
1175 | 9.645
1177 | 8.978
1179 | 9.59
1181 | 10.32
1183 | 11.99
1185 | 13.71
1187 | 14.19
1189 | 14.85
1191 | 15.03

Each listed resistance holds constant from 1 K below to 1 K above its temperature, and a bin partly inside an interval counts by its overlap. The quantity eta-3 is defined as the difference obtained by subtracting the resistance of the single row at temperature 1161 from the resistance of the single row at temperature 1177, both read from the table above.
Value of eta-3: -6.6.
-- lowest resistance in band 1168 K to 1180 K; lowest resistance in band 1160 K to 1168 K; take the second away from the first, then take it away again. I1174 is -19.9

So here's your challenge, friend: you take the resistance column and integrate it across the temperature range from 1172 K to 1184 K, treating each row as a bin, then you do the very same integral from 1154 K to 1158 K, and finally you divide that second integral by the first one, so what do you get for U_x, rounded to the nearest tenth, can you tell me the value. 0.5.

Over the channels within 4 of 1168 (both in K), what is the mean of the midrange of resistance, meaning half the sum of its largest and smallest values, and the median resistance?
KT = 13.8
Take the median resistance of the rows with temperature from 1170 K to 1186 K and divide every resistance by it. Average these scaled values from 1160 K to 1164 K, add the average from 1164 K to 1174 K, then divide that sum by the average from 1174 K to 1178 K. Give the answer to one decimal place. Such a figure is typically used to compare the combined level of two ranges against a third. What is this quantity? 3.1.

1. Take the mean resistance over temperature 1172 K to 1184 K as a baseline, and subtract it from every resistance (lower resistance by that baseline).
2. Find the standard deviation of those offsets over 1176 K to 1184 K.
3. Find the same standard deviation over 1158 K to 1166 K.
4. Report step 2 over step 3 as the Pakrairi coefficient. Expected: 3.1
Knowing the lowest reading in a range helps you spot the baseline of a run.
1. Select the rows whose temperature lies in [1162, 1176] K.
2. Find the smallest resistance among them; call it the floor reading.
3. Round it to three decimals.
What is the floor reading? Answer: 9.645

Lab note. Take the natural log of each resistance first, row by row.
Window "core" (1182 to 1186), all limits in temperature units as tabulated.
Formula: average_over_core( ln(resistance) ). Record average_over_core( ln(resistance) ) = 2.55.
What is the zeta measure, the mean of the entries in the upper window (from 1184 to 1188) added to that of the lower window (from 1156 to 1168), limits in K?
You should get 29.4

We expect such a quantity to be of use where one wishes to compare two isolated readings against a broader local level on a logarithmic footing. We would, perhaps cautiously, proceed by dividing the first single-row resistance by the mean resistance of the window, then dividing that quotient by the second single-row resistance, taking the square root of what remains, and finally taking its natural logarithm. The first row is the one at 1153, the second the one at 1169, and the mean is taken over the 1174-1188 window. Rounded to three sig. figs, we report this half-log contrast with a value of -1.11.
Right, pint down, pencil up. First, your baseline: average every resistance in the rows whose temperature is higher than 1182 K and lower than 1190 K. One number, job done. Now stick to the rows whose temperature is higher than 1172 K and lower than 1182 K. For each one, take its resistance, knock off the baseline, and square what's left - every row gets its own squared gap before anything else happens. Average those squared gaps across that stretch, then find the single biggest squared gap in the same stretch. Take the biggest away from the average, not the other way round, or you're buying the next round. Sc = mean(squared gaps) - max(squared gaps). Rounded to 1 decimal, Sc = -7.4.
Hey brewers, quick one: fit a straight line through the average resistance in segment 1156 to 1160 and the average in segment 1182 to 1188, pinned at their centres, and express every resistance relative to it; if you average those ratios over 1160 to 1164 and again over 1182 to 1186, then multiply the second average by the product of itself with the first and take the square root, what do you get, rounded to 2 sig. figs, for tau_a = 0.96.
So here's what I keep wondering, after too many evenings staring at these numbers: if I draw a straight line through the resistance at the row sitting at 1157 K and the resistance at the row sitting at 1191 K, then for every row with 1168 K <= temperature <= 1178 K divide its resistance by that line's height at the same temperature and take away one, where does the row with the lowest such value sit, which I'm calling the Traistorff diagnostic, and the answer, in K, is 1177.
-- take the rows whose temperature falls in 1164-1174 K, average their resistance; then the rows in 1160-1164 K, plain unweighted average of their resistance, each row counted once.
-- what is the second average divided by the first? 1.2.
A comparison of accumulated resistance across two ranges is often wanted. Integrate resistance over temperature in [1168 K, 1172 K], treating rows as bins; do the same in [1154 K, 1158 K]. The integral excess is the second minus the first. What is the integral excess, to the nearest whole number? 16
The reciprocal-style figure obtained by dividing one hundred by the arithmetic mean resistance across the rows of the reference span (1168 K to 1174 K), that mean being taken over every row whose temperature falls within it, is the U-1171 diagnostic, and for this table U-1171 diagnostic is 8.2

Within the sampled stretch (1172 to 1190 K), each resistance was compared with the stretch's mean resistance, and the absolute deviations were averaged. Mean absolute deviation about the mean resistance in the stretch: 1.87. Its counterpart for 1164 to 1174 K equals 1.31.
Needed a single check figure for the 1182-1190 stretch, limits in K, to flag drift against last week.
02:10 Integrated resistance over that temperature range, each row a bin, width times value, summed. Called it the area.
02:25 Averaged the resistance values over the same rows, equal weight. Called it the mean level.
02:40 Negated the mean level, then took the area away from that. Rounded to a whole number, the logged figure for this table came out -123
